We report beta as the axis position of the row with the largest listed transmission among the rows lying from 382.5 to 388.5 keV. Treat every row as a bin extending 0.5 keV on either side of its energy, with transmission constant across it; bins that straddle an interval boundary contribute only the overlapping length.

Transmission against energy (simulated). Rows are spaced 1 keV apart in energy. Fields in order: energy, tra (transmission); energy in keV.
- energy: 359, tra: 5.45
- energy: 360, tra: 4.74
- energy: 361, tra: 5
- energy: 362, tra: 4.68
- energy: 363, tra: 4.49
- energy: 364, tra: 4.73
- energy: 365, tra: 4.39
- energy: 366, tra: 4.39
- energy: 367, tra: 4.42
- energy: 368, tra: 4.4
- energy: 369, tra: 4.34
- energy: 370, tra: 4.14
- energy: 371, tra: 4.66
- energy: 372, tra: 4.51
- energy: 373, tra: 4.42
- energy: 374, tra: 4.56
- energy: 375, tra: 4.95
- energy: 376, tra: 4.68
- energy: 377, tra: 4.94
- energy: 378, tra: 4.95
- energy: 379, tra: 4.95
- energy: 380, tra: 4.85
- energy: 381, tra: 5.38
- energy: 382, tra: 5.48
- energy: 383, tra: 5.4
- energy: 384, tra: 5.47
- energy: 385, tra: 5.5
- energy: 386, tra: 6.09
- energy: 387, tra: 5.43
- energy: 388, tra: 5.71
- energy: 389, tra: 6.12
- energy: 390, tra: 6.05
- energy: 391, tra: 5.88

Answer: 386 keV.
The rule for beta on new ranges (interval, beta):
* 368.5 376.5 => 375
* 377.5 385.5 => 385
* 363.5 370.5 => 364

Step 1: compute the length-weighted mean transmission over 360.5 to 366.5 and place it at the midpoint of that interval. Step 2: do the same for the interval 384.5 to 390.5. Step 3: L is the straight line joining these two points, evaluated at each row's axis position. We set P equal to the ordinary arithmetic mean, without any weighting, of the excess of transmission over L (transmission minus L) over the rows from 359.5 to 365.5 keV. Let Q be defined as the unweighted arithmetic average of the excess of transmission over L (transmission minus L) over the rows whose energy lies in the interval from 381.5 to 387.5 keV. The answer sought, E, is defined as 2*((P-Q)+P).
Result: 0.6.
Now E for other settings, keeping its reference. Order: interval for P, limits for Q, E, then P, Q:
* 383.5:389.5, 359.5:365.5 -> -0.4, -0.05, 0.1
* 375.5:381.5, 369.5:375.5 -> -0.6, -0.41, -0.5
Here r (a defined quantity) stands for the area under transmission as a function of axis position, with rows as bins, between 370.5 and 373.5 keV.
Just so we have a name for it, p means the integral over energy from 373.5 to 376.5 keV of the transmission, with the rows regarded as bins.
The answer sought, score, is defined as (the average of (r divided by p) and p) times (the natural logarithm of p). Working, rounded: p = 14.2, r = 13.6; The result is 20.1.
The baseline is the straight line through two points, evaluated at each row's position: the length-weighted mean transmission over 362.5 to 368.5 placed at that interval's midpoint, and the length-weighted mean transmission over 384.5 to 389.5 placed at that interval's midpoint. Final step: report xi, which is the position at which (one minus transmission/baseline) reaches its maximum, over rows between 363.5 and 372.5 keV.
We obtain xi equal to 370 keV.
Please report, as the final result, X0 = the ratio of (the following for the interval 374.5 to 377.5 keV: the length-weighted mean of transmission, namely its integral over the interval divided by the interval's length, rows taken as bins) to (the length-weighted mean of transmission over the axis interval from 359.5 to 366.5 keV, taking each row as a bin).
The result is 1.05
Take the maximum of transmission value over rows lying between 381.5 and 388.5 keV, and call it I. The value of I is 6.09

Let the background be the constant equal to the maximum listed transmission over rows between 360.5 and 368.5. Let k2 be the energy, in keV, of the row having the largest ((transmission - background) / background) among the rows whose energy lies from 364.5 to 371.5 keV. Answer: 371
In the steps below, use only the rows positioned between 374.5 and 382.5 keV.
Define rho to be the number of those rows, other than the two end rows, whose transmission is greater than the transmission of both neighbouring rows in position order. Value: 0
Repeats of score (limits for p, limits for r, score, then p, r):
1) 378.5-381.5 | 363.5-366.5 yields 21.9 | 15.2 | 13.5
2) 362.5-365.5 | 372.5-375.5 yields 19.1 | 13.6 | 13.9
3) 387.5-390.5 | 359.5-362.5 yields 26.9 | 17.9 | 14.4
